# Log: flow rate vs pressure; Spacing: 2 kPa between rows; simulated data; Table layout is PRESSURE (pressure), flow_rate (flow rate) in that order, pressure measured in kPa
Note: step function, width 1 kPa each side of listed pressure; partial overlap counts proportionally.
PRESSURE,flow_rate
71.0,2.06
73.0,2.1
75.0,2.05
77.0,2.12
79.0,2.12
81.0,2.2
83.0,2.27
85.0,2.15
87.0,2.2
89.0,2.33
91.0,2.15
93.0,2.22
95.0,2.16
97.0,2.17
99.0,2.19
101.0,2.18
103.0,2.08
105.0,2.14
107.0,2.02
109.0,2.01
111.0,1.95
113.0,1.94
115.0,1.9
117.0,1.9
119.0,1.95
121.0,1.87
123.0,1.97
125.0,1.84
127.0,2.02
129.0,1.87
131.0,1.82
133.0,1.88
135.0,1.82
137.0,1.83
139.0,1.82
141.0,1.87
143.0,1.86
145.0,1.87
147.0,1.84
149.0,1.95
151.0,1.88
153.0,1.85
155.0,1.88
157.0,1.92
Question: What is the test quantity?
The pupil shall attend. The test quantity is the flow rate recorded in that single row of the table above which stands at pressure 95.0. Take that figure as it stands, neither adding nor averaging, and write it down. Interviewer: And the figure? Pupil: 2.16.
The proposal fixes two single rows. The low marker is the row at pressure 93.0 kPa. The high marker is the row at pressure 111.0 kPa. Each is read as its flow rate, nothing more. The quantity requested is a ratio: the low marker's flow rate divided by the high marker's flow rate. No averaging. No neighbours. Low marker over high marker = 1.14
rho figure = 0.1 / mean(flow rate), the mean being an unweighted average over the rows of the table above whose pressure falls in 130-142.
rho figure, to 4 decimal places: 0.0543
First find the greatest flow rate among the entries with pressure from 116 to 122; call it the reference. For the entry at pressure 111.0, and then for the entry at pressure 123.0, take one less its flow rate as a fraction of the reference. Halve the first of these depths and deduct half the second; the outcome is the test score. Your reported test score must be 0.005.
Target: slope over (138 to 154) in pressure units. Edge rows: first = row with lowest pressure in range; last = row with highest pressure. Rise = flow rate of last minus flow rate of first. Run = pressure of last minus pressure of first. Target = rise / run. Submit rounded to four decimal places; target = 0.0021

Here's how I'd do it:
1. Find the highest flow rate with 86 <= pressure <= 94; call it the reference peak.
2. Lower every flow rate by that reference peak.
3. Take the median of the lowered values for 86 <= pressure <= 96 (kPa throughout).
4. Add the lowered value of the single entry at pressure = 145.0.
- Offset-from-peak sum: -0.59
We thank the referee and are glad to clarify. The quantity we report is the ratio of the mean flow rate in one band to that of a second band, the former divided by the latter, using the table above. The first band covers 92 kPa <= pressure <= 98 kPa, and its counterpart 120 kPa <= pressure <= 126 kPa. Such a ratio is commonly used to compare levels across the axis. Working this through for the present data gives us 1.15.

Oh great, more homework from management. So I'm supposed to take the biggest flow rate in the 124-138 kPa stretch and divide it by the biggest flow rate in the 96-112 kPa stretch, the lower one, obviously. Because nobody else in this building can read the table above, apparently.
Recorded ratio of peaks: 0.922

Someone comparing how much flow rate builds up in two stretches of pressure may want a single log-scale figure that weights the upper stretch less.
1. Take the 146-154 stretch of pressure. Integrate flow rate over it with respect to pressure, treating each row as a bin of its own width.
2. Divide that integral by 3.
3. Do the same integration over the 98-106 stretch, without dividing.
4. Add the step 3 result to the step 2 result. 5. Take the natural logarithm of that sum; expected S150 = 3.100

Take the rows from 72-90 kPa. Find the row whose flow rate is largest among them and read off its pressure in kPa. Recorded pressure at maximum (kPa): 89.0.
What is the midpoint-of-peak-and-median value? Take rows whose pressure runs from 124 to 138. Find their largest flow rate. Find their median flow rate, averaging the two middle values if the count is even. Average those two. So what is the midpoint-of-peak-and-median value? 1.93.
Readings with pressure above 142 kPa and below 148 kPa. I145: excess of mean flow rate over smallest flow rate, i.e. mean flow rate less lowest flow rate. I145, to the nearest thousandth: 0.017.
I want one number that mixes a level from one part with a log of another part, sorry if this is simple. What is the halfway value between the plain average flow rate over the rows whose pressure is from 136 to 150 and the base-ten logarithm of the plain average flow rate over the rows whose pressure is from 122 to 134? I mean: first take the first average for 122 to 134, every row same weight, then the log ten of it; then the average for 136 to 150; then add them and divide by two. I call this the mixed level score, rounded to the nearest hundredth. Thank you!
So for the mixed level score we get 1.07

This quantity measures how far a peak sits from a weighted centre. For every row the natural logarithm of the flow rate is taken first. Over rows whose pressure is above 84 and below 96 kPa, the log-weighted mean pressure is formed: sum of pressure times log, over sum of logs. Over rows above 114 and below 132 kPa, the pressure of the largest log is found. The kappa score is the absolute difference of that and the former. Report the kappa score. 37.0 kPa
